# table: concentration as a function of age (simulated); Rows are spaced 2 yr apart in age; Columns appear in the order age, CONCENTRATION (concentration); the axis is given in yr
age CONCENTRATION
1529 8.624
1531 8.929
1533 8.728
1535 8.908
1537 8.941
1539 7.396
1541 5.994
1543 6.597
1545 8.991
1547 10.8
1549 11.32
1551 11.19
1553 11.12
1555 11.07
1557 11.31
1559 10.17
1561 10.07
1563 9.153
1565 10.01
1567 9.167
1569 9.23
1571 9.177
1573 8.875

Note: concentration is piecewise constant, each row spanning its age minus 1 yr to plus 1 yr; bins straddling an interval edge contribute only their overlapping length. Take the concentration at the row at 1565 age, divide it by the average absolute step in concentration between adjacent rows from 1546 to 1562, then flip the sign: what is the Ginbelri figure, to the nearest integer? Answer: -31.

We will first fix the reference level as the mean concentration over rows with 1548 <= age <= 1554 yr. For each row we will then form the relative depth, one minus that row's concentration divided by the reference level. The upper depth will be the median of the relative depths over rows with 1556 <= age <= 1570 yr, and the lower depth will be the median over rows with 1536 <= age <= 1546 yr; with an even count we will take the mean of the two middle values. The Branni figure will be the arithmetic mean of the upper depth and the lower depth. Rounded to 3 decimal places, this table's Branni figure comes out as 0.224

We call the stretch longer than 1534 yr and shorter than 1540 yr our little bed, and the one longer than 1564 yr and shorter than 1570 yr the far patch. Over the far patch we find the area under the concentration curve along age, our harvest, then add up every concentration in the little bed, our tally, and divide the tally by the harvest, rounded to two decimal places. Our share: 0.44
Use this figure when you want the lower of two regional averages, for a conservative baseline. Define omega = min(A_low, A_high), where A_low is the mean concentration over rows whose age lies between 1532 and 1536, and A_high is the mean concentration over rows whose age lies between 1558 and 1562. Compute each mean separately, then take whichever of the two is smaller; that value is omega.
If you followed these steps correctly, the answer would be 8.8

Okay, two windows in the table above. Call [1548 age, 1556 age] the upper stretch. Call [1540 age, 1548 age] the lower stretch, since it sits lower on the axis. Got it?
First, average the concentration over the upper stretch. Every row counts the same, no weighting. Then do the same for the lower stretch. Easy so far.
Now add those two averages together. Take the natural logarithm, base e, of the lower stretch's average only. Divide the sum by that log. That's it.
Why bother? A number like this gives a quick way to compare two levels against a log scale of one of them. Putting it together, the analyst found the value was 9.2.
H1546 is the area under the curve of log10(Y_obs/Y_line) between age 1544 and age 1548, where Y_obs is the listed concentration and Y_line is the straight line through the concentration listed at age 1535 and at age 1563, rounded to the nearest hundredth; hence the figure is 0.16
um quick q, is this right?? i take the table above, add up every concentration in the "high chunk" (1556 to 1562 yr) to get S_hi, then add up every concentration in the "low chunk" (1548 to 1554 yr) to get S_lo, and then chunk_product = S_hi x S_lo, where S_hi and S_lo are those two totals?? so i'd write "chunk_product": 1061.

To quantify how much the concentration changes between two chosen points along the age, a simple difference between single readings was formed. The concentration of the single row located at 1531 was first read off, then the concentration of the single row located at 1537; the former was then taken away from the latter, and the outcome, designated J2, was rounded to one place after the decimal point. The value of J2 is 0.0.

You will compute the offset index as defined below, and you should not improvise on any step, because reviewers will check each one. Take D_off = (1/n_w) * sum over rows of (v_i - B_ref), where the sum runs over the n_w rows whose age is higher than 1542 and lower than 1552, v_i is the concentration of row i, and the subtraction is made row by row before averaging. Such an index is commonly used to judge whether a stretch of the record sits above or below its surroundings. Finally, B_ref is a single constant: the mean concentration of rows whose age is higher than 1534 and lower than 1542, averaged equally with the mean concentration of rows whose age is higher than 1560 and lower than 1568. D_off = 1.1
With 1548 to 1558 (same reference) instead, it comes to 2.5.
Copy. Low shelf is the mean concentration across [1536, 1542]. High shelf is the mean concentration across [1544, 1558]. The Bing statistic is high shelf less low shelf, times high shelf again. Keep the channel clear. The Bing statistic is 37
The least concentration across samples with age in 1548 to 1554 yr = 11.12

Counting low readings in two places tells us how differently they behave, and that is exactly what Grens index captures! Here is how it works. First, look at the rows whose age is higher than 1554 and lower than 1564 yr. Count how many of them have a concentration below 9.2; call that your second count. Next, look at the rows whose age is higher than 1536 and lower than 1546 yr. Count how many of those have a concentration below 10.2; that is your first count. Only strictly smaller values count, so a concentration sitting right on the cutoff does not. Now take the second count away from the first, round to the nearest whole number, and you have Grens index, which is 4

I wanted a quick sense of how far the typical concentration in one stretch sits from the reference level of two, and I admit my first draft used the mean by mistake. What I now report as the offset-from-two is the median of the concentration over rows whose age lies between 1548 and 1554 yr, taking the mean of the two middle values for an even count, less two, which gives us 9.2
